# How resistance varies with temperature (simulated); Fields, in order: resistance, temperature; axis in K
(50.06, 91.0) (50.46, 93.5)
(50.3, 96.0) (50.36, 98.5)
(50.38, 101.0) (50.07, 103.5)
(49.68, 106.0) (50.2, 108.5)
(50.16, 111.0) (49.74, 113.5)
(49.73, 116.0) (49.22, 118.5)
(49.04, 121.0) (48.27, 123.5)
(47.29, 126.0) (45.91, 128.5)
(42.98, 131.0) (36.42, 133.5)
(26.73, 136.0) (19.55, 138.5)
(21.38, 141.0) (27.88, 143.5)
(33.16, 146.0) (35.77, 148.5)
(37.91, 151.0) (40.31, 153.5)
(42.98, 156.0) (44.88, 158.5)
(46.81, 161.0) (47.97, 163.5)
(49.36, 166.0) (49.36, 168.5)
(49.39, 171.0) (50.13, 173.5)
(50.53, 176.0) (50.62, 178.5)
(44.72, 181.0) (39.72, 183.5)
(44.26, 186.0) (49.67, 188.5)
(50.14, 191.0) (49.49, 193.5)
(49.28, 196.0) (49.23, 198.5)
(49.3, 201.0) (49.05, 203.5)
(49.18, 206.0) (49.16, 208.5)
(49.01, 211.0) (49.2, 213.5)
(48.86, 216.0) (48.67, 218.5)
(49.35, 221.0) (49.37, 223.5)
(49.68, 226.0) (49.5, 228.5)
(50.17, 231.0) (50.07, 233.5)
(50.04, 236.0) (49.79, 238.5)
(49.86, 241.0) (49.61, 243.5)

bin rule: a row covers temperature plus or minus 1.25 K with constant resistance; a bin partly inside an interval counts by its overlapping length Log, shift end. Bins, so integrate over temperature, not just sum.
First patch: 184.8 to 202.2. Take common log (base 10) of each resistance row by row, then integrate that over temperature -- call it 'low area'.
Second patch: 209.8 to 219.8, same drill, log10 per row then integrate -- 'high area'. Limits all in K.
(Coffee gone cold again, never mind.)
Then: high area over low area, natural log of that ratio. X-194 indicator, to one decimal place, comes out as -0.6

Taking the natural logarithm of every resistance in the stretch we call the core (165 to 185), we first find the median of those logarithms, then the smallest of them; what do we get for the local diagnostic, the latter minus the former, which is -0.22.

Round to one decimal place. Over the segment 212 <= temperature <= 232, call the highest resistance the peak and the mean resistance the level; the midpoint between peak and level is 49.8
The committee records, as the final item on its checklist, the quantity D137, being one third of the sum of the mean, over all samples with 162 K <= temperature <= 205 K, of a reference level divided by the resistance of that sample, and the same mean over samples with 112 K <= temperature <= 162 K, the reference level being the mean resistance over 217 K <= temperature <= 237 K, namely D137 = 0.79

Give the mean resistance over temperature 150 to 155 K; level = 39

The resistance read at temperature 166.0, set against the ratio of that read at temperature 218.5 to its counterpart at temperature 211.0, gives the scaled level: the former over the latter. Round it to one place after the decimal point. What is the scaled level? 49.7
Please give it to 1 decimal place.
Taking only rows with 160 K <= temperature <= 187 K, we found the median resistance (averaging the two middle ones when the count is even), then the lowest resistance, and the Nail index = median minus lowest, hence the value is 9.6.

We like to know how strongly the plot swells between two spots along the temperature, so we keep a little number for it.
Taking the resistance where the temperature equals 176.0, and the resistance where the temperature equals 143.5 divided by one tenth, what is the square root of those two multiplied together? 119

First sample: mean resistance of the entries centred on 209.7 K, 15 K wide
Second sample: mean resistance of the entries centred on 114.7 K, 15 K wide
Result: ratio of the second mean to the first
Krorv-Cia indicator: 1.01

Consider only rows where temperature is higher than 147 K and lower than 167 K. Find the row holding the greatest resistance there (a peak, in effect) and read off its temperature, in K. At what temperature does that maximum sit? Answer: 166.0 K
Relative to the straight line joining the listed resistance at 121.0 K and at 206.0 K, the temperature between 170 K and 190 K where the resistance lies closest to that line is 171.0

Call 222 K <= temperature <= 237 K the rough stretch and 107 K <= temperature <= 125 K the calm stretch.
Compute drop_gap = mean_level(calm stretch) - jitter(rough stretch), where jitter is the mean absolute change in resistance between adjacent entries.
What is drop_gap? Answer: 49.2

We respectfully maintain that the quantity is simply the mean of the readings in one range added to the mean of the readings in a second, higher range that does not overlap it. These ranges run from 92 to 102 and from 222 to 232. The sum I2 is 100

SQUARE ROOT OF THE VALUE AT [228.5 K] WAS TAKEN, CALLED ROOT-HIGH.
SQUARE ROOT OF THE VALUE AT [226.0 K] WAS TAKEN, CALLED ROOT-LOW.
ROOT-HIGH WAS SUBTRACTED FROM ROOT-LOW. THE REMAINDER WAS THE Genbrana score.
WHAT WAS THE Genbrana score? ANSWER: 0.013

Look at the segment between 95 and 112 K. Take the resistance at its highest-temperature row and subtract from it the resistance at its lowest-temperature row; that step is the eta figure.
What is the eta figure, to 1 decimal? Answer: -0.1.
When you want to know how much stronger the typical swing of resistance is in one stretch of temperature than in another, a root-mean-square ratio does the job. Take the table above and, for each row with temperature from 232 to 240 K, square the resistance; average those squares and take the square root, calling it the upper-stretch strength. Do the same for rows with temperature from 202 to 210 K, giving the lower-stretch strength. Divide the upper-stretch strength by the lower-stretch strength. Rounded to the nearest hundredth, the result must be 1.02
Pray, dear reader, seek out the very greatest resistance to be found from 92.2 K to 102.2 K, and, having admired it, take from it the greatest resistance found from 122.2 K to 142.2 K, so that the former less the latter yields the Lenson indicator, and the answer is 2.2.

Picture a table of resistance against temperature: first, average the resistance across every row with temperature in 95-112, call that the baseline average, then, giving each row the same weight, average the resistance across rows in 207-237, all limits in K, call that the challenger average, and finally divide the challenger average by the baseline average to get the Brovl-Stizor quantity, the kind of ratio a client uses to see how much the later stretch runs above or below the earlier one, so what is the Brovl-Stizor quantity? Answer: 0.99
